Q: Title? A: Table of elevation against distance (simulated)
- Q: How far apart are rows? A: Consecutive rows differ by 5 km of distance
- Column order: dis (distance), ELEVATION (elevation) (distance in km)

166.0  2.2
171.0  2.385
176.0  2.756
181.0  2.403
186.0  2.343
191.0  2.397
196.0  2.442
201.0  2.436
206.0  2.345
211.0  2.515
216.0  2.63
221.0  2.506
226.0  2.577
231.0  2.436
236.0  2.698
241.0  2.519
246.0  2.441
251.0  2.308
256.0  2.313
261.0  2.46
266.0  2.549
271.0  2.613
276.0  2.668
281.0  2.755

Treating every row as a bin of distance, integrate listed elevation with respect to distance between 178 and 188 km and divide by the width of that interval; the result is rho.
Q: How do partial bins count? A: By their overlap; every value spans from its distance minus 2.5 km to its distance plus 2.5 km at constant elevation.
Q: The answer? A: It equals 2.39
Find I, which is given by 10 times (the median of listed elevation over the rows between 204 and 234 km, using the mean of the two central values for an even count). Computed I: 25.1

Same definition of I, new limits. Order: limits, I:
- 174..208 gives 24.0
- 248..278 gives 25.0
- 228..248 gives 24.8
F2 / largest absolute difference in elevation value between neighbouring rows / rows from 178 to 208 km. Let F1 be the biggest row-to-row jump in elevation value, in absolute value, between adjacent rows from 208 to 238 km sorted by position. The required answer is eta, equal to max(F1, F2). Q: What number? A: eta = 0.26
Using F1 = 0.262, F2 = 0.09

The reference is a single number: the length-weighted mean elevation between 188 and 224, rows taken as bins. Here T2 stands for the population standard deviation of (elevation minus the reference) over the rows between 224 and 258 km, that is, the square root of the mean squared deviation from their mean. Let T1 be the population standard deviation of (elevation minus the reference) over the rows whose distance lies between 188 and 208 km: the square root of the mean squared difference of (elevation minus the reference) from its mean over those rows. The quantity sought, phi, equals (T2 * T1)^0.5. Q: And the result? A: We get 0.071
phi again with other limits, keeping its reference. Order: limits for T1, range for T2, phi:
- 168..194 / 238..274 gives 0.127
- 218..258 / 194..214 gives 0.086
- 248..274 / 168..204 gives 0.125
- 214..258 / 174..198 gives 0.136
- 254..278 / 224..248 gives 0.110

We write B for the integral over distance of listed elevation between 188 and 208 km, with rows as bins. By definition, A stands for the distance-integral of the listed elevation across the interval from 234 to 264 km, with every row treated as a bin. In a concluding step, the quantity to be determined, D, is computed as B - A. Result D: -26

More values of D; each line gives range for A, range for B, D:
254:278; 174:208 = 23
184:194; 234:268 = 60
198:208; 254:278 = 37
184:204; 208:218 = -23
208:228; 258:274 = -10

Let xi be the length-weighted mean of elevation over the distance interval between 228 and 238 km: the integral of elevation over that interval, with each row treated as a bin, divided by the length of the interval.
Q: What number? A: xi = 2.56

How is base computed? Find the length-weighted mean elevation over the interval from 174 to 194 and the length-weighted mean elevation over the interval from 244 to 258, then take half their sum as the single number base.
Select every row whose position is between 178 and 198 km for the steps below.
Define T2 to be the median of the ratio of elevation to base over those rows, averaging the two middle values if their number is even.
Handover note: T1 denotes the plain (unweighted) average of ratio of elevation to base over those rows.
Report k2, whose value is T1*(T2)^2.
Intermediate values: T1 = 0.994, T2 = 1.00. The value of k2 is 0.99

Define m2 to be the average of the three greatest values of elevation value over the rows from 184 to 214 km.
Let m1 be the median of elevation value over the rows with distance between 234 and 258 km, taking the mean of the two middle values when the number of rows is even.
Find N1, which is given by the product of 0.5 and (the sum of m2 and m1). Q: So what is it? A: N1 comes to 2.45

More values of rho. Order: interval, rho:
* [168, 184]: 2.50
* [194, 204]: 2.43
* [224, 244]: 2.55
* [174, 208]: 2.44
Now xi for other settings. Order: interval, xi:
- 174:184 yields 2.56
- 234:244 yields 2.60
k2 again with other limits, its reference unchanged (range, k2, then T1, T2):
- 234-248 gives 1.16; 1.059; 1.05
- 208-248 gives 1.15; 1.054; 1.04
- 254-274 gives 1.11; 1.031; 1.04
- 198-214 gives 1.03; 1.009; 1.01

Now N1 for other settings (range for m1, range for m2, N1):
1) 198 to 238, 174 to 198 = 2.52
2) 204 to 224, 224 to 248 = 2.55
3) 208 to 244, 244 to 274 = 2.53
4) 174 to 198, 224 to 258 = 2.50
